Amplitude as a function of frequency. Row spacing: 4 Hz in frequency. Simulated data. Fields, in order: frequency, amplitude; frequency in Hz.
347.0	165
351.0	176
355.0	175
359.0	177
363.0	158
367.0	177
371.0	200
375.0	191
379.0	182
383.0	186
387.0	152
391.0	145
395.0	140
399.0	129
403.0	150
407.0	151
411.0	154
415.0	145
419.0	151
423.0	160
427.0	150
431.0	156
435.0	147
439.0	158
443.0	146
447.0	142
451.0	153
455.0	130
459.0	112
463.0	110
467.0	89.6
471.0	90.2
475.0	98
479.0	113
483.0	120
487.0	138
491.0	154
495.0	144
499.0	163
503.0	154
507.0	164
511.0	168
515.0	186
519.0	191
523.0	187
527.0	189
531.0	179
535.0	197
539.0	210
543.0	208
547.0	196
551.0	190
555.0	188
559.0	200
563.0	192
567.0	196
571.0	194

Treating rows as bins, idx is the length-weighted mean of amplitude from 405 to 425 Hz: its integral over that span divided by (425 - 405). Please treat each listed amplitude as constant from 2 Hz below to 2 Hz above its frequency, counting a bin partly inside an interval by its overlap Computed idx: 152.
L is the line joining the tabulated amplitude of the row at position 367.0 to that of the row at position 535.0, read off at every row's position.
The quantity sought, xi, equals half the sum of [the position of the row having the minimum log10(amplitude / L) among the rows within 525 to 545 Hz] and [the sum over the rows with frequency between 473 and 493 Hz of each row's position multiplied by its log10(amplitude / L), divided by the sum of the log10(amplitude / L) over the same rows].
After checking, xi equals 506.0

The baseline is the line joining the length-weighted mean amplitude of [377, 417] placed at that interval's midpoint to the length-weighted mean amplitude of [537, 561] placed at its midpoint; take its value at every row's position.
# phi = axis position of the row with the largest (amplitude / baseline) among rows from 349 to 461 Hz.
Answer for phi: 371.0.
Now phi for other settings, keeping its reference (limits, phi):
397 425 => 423.0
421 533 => 519.0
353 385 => 371.0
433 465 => 439.0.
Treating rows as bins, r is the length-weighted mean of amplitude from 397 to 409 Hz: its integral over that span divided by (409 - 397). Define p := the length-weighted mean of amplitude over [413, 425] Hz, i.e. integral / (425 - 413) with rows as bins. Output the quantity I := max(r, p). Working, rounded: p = 152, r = 143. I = 152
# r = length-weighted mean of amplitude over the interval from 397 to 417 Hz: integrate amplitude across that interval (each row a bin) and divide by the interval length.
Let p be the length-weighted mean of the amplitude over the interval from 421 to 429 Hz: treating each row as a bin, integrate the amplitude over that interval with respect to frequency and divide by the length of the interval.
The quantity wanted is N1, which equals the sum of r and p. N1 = 301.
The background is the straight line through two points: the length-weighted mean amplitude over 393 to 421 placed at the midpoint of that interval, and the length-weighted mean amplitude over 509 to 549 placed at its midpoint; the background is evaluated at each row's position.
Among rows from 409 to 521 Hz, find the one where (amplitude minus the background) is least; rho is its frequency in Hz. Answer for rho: 471.0 Hz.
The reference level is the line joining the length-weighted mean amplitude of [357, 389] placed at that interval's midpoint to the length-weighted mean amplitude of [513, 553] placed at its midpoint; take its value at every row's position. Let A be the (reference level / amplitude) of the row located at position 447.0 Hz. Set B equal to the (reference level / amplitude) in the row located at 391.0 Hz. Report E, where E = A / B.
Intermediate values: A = 1.30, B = 1.24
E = 1.05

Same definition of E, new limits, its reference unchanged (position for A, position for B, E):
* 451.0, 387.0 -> 1.03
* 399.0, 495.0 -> 1.06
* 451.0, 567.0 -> 1.21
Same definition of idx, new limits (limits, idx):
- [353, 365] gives 170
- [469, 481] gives 100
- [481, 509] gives 148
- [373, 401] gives 161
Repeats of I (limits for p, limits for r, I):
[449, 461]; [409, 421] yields 150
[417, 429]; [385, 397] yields 154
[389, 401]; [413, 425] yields 152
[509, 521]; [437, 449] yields 182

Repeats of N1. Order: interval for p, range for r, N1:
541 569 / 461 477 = 293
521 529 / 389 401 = 326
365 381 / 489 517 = 349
